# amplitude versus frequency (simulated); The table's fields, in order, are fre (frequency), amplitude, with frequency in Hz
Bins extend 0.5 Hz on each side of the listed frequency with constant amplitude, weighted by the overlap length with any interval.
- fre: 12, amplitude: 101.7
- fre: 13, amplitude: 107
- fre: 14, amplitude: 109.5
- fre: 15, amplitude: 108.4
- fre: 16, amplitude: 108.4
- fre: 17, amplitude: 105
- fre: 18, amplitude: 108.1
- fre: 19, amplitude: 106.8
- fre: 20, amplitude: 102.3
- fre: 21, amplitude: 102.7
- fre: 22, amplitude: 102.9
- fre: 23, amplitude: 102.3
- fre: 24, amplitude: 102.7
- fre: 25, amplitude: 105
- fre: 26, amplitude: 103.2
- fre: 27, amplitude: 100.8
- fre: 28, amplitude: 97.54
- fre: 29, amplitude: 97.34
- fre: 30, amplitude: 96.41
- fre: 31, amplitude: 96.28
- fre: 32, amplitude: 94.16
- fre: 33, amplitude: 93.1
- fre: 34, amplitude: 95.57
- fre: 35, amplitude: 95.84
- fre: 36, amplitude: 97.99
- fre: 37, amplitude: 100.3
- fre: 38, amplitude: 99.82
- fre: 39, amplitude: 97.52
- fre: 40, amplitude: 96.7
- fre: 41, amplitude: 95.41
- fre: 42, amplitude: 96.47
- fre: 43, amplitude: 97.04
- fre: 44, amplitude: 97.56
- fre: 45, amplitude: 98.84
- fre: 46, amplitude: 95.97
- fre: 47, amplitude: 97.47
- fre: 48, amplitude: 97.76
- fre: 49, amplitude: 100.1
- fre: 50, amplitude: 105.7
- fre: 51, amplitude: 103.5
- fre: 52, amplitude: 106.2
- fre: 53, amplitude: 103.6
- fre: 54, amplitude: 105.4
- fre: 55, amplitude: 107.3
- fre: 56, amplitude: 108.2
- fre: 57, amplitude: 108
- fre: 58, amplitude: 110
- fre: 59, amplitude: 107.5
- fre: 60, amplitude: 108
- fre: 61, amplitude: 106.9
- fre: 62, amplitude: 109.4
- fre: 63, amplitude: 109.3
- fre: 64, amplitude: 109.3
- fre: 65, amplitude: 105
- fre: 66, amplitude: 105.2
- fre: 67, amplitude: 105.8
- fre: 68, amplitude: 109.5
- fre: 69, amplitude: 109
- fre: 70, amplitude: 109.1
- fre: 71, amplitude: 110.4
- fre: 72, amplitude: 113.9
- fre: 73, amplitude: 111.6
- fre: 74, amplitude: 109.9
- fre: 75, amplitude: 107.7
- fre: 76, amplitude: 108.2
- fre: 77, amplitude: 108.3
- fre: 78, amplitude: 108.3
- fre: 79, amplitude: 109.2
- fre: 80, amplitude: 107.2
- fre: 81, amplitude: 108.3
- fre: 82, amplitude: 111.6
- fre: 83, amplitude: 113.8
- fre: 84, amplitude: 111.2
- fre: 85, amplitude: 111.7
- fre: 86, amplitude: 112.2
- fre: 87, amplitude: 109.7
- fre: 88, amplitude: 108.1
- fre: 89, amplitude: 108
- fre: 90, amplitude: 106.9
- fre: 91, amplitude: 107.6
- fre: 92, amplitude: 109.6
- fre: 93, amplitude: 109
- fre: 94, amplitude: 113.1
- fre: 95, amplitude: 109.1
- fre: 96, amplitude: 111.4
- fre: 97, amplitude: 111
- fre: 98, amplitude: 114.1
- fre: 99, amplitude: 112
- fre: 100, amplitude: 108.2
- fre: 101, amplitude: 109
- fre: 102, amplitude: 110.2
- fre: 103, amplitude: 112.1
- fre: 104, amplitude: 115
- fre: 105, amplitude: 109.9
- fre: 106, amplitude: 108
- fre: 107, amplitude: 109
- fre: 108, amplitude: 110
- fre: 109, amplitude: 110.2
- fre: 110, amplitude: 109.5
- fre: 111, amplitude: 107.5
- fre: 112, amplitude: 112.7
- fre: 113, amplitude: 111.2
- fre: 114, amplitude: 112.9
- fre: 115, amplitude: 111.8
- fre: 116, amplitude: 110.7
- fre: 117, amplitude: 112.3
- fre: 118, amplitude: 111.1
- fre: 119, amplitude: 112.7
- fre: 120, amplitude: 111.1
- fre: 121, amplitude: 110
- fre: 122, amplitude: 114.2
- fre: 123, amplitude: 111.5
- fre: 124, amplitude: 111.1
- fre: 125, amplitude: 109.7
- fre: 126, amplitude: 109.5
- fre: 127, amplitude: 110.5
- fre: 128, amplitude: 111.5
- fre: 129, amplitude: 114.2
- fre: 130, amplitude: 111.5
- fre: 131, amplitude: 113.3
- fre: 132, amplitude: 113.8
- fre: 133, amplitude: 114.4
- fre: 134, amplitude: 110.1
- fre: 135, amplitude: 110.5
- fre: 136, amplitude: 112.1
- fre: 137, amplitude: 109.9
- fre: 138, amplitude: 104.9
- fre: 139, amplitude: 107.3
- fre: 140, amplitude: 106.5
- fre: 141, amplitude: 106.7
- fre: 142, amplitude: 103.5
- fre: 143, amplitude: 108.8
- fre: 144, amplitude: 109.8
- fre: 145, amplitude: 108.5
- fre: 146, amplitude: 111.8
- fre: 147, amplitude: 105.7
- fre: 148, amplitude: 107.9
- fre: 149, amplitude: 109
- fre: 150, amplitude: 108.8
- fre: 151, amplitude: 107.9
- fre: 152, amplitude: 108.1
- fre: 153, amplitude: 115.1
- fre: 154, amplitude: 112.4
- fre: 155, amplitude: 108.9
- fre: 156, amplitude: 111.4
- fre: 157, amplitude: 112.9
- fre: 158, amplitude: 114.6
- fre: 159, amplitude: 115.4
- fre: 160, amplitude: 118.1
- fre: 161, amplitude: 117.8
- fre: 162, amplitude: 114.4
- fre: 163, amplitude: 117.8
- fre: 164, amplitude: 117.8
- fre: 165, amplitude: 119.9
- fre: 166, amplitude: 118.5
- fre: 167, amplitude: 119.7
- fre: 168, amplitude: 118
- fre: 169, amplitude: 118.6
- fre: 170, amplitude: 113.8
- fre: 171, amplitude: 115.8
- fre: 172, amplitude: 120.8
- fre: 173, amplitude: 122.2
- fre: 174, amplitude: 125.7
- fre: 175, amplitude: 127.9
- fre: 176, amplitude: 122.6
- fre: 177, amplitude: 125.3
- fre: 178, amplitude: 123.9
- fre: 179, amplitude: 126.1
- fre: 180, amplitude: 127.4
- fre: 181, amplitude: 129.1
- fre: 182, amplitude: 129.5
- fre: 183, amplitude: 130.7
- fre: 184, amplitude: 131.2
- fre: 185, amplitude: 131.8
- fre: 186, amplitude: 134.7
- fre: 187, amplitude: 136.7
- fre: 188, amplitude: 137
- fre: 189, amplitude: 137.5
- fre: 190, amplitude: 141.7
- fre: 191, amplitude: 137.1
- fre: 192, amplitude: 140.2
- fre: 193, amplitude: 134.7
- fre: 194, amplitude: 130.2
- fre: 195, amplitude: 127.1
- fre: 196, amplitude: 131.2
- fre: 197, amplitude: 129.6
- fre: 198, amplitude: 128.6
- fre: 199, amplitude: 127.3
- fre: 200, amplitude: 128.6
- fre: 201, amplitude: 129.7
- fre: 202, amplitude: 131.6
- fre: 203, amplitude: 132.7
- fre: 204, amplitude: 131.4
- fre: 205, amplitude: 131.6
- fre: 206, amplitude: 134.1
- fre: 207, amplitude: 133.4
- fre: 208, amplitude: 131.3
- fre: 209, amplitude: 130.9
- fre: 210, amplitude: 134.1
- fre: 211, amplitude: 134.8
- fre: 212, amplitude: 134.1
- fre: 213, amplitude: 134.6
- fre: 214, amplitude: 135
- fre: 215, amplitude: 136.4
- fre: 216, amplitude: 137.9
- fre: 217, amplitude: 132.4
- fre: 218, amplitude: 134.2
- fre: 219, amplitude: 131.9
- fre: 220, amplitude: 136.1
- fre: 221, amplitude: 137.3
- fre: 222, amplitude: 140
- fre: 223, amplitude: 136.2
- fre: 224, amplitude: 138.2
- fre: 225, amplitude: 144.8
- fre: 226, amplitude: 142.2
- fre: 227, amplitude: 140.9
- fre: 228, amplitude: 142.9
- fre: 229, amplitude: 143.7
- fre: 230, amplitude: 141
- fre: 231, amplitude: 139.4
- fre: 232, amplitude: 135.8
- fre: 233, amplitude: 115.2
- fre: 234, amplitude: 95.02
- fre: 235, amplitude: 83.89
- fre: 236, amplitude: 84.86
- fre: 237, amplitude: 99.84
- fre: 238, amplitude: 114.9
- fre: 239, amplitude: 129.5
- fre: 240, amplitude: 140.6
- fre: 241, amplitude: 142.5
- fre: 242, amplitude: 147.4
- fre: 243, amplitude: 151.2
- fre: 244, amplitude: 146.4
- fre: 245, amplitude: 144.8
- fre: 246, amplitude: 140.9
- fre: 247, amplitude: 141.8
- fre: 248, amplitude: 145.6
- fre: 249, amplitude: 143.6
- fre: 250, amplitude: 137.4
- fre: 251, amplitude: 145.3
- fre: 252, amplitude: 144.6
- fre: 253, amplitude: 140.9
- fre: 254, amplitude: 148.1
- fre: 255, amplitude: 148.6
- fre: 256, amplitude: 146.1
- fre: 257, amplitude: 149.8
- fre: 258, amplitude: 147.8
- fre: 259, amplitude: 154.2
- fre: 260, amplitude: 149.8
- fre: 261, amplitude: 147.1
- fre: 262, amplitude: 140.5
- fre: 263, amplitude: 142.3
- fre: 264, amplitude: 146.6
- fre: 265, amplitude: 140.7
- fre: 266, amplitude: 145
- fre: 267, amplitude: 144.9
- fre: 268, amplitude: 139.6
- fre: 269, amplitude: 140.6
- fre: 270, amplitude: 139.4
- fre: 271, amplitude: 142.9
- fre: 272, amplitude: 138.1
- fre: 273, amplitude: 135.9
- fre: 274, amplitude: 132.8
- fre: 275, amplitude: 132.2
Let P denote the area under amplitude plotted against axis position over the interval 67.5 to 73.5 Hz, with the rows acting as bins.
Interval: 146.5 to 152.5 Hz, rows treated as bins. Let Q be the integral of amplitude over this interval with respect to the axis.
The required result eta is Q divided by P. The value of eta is 0.98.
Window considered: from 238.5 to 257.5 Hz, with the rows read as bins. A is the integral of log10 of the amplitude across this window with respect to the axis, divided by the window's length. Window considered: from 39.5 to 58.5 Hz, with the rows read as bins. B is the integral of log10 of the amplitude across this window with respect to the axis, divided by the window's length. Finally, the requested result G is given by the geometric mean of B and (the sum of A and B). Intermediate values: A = 2.16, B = 2.01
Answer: 2.89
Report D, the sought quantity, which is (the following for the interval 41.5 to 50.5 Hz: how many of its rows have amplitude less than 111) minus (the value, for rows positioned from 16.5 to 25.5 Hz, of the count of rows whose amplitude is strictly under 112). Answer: 0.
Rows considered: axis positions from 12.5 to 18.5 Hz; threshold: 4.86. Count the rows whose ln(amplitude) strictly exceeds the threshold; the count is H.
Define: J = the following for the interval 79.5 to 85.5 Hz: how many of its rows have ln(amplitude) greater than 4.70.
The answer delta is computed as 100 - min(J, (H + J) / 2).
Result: 98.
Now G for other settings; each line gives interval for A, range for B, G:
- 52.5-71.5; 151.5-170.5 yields 2.91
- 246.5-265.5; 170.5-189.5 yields 3.00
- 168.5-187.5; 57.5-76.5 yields 2.90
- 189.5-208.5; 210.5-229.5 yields 3.02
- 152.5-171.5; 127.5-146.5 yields 2.89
